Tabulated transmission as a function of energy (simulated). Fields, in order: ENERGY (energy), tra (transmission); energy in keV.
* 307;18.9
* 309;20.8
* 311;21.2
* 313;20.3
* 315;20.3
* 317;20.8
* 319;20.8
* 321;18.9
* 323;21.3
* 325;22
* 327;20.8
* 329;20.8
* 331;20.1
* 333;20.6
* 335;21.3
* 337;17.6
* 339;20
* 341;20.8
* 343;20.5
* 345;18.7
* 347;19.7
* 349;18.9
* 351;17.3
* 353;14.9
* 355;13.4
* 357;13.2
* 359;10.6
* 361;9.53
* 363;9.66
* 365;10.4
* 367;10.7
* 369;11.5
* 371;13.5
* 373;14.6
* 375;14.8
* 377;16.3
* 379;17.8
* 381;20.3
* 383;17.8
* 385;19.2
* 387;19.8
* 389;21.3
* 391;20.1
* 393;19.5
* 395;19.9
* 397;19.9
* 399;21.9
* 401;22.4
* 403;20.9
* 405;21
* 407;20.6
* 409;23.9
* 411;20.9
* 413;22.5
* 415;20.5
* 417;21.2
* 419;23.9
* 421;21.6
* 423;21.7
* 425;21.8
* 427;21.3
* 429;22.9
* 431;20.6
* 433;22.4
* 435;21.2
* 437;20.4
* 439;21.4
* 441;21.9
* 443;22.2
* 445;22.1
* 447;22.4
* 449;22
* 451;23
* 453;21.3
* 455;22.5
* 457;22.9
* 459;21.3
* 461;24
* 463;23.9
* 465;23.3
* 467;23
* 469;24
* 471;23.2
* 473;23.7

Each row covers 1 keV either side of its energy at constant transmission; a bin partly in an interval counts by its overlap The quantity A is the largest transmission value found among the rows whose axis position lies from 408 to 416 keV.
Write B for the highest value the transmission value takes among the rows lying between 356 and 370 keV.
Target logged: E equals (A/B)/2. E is 0.905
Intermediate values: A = 23.9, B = 13.2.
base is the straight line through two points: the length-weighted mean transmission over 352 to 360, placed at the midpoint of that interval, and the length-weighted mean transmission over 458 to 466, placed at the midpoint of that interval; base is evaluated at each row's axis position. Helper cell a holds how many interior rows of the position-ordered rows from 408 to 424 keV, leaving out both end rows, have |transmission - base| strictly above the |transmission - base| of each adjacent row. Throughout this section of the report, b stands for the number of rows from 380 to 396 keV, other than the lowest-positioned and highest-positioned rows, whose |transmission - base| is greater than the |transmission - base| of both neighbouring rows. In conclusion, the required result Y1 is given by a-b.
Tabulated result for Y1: 1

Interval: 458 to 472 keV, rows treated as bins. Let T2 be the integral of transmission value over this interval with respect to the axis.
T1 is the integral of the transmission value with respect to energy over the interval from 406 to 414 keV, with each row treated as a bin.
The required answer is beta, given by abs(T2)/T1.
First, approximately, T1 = 176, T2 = 325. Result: 1.9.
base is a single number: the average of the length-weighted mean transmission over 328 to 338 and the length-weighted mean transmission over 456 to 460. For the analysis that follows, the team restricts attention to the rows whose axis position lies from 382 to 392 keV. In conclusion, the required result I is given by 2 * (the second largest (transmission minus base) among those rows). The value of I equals -2.0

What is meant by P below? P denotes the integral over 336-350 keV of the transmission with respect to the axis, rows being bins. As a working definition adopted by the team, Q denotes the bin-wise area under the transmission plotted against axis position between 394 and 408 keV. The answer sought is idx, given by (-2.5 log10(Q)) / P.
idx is -0.0226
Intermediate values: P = 272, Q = 293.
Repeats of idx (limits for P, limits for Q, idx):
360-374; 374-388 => -0.0376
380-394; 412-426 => -0.0225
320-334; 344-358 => -0.0205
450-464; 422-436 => -0.0195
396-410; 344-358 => -0.0196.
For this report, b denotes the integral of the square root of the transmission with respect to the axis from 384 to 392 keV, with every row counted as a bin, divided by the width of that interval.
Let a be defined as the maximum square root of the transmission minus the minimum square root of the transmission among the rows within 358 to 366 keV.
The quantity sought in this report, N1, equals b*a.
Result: 0.8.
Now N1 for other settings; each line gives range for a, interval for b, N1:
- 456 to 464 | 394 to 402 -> 1.3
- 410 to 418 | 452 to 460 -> 1.0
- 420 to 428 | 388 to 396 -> 0.2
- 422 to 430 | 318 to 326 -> 0.8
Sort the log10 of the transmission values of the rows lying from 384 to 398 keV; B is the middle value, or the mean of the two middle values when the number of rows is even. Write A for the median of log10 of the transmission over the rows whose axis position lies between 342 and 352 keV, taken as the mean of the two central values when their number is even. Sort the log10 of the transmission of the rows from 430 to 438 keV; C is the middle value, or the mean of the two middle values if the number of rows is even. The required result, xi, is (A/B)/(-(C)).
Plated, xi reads -0.74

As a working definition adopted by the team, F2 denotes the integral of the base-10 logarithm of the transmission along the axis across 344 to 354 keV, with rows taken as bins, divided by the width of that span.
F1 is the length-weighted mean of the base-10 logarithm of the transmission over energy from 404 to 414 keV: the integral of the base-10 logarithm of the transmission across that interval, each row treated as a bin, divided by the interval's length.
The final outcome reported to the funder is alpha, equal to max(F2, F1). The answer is 1.34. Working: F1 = 1.34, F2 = 1.251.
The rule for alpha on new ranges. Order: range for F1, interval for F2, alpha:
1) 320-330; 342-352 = 1.32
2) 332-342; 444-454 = 1.35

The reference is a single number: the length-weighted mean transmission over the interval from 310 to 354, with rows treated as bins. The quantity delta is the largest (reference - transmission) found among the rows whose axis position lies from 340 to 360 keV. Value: 9.3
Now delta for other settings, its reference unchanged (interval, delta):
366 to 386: 9.2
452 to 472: -1.4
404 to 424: -0.6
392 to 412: 0.4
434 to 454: -0.5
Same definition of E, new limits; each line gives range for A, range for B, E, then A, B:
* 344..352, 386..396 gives 0.462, 19.7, 21.3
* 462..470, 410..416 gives 0.533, 24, 22.5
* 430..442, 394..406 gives 0.500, 22.4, 22.4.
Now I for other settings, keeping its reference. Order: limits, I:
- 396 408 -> 1.6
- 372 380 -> -9.6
